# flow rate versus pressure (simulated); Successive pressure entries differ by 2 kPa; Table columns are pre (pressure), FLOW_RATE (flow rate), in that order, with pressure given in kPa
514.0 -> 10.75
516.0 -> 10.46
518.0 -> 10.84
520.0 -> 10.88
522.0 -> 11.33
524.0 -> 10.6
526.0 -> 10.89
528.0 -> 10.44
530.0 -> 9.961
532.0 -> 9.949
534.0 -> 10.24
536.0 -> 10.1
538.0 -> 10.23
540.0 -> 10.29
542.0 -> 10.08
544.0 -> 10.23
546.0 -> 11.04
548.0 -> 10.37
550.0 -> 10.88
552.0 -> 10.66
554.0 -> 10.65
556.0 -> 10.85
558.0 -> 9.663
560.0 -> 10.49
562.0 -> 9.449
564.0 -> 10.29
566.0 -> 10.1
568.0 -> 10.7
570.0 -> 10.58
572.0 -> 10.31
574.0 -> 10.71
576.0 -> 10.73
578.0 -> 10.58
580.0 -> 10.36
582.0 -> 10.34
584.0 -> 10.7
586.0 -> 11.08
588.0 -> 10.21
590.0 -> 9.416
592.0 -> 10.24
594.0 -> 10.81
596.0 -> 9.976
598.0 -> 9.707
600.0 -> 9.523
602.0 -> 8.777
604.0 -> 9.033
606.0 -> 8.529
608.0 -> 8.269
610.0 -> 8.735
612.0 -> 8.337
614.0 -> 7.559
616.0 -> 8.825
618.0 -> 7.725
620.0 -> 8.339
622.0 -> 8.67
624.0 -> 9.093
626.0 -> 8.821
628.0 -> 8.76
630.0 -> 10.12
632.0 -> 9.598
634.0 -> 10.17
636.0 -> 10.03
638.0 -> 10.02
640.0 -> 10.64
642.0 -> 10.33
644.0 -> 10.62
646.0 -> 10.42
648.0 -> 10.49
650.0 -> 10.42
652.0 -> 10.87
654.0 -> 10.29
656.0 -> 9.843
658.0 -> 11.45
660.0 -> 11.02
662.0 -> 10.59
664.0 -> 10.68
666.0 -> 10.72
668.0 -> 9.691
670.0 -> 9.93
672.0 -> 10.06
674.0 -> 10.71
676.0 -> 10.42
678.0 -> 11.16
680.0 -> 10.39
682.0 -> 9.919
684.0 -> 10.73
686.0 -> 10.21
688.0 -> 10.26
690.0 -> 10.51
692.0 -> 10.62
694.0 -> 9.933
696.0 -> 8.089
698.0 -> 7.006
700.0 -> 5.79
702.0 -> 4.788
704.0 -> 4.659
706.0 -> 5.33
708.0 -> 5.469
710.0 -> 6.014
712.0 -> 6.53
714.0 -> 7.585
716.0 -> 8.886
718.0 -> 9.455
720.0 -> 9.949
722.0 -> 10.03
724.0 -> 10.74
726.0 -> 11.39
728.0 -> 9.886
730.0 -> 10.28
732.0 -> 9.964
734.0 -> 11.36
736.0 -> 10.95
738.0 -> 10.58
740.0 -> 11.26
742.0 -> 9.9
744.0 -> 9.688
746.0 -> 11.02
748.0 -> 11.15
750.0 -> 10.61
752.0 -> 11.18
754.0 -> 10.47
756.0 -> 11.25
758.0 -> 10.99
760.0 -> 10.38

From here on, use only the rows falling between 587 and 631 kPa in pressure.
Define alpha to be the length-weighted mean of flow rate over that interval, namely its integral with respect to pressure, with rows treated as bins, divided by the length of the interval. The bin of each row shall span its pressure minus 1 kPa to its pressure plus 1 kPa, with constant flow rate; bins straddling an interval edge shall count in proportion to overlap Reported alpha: 9.1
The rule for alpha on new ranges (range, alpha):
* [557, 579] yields 10.3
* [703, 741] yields 9.0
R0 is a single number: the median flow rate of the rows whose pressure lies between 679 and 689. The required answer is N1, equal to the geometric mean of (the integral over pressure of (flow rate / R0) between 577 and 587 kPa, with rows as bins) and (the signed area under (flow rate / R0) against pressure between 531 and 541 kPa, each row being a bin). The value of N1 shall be 10.1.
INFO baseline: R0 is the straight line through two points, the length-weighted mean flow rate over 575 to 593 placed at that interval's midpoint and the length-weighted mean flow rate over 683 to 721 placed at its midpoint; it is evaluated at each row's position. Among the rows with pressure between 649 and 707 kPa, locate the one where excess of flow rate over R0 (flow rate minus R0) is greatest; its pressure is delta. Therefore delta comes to 678.0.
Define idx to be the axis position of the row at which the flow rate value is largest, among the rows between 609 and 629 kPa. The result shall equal 624.0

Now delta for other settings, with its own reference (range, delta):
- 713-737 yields 734.0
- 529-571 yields 568.0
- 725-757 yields 756.0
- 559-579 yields 576.0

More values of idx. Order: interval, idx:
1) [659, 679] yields 678.0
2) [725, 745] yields 726.0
